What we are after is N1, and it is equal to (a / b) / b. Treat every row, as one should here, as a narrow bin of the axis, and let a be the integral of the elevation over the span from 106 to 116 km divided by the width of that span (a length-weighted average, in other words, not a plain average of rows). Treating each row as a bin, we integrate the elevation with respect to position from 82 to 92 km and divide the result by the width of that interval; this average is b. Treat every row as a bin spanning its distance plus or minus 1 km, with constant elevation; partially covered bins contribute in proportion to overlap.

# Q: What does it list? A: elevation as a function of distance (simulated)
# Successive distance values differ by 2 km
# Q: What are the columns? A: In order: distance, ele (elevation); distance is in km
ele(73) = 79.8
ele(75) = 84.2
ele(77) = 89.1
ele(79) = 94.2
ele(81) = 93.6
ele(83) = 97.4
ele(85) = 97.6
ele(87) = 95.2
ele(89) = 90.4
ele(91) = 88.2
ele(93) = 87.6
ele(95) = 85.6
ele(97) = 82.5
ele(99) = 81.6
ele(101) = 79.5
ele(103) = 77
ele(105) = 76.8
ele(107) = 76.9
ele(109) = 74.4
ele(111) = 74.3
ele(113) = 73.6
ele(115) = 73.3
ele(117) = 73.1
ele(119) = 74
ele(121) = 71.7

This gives 0.008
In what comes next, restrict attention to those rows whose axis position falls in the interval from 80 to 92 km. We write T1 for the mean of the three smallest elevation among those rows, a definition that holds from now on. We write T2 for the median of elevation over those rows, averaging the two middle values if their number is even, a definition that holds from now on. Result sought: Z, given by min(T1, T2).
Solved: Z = 91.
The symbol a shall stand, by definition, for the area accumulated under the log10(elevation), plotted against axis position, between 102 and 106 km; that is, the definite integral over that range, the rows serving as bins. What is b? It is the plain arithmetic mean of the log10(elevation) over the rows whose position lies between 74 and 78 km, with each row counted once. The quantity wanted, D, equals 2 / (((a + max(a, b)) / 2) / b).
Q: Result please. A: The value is 0.514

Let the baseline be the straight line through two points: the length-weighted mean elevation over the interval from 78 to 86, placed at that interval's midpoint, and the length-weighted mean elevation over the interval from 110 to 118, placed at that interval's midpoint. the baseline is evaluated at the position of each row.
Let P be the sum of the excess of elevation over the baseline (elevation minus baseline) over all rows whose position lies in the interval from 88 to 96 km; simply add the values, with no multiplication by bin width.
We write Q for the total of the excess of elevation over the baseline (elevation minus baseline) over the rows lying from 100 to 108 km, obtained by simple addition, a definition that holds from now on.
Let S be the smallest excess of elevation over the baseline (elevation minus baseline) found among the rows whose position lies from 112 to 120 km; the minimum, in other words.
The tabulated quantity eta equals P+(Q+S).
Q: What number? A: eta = -16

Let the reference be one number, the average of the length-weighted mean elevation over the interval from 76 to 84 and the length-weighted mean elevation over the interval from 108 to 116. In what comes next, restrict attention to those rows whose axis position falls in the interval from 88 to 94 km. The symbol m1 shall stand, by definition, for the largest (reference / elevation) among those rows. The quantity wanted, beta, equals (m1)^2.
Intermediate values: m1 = 0.96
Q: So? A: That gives 0.91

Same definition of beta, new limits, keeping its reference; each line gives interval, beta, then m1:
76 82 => 0.88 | 0.94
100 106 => 1.19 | 1.09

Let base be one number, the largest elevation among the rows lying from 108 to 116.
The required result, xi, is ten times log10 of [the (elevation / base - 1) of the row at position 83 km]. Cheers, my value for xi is -5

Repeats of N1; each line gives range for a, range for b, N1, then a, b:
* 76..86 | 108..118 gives 0.017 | 94.4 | 74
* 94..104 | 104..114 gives 0.014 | 81.2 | 75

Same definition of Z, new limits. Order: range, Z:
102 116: 74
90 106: 78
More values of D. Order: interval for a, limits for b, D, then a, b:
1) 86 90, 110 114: 0.475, 7.87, 1.87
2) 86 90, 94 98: 0.489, 7.87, 1.92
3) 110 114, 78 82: 0.528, 7.48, 1.97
